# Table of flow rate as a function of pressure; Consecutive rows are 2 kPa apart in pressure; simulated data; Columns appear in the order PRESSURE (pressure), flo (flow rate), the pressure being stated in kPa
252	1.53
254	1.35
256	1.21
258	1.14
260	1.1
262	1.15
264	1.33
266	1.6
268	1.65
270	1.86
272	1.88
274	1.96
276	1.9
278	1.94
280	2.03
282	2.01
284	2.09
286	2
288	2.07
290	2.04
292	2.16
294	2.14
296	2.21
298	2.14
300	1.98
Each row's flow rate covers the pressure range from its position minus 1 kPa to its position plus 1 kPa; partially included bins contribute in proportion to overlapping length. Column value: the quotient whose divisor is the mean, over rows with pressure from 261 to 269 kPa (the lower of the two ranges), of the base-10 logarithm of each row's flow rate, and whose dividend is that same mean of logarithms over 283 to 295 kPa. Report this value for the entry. 2.1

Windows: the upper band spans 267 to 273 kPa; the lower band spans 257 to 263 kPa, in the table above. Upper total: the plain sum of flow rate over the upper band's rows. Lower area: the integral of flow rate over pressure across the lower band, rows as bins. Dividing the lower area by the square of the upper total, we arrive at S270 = 0.233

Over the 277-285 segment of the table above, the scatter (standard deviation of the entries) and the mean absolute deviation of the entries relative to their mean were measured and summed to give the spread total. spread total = 0.10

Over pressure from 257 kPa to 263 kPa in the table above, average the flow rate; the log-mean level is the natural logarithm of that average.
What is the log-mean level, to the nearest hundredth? 0.12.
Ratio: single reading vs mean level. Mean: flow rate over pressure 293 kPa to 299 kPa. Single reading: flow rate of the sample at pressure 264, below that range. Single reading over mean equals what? 0.61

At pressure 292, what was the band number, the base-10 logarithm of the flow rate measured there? 0.334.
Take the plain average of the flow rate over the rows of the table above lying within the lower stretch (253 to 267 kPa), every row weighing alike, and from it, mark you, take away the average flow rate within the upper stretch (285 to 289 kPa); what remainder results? -0.8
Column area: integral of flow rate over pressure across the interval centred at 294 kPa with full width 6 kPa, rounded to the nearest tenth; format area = 13.0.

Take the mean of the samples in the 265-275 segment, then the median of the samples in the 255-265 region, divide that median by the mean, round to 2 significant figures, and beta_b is 0.64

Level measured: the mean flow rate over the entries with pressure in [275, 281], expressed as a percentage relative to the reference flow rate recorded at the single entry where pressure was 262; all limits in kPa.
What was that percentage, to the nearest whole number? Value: 170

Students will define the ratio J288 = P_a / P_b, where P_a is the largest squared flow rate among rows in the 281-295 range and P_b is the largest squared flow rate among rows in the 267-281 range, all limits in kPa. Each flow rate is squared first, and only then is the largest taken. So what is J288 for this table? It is 1.13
